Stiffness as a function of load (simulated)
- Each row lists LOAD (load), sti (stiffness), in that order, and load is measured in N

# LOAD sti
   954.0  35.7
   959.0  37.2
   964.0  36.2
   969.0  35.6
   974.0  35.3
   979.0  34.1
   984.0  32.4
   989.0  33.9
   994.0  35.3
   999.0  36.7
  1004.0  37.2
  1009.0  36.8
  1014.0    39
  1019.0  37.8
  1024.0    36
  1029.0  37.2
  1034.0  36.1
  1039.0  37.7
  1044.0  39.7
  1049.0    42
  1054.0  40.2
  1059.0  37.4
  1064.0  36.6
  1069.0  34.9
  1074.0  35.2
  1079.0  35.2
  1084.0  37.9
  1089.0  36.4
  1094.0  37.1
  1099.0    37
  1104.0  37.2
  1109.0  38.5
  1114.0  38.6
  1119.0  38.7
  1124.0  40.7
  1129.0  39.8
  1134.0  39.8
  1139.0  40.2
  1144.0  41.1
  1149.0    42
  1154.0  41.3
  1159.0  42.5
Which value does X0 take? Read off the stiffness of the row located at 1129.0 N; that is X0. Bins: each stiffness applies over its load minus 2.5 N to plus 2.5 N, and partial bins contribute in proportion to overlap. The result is 39.8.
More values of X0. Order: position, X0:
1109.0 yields 38.5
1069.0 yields 34.9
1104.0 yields 37.2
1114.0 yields 38.6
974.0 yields 35.3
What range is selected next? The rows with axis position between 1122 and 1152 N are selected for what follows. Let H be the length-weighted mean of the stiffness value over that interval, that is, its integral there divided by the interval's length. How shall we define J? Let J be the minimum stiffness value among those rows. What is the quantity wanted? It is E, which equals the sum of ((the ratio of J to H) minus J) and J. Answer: 0.98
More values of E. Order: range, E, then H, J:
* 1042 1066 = 0.93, 39.2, 36.6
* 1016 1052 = 0.94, 38.1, 36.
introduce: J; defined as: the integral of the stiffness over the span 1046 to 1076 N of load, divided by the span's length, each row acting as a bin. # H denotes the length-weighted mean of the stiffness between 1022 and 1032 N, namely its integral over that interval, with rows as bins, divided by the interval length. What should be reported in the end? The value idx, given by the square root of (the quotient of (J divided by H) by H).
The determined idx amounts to 0.168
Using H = 36.6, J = 37.8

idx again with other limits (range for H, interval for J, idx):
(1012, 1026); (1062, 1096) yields 0.160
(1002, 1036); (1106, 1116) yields 0.167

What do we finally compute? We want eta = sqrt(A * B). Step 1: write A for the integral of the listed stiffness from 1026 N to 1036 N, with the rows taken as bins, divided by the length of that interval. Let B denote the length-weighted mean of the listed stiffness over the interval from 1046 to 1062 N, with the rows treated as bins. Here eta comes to 38.2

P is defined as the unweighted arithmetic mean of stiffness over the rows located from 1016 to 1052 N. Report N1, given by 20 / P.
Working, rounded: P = 38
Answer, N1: 0.53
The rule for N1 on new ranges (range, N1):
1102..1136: 0.51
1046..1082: 0.54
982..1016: 0.56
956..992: 0.57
